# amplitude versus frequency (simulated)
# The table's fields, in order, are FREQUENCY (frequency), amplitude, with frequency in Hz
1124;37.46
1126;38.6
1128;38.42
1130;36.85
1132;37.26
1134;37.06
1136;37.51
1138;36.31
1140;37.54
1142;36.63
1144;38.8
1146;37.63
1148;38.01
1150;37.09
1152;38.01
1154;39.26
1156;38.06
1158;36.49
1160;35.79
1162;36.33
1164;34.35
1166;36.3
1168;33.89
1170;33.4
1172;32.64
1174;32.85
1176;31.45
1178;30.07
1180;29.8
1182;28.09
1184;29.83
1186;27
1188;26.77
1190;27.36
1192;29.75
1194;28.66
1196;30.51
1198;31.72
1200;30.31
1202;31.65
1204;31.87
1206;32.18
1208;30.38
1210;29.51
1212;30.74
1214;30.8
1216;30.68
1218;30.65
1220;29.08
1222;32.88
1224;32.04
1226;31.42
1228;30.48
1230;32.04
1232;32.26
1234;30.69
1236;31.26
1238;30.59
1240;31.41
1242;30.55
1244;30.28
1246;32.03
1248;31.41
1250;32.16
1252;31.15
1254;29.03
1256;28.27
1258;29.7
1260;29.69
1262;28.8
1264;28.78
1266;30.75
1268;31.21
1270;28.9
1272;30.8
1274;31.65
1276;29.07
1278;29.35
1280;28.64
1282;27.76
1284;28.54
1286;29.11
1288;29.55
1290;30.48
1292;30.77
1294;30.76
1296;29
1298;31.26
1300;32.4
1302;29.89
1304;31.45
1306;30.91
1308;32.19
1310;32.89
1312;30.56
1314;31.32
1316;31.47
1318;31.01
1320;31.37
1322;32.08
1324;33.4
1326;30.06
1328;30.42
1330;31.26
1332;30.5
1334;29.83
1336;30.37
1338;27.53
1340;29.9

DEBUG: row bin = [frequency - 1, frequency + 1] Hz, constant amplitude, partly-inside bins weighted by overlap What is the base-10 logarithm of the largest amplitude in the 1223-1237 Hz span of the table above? 1.51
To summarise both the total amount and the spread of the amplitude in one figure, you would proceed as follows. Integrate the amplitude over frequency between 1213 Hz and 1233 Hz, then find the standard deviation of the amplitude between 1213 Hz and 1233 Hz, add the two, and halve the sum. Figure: 313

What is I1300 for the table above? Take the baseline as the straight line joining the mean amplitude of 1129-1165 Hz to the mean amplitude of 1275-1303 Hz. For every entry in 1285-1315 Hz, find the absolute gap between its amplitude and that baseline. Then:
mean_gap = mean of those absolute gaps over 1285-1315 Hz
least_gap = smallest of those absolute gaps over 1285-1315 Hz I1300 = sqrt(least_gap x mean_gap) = 0.69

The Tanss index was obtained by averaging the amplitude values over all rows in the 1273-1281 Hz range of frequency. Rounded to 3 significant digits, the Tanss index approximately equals 29.7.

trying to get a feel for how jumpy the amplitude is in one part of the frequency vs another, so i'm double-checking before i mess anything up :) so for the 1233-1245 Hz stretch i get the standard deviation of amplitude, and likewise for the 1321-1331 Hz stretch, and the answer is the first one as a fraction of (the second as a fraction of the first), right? 0.1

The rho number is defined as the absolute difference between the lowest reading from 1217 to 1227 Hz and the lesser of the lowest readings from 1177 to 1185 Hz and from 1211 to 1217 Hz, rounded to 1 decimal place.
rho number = 1.0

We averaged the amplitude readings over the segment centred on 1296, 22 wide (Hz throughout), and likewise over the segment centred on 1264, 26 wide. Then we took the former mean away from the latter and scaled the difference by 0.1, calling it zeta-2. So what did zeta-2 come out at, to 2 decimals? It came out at -0.07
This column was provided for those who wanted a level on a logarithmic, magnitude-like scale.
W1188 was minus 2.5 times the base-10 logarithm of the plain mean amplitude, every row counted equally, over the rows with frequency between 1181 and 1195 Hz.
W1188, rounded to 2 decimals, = -3.63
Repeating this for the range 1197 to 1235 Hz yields -3.73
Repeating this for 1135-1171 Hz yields -3.91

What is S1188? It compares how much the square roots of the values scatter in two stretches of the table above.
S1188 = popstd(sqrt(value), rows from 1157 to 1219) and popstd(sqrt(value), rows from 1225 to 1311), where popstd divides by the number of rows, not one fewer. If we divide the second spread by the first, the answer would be 0.50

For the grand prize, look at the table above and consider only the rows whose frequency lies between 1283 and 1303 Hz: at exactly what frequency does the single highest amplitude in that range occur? 1300 Hz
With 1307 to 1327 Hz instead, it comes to 1324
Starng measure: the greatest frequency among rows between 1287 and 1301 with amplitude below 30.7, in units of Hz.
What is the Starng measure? 1296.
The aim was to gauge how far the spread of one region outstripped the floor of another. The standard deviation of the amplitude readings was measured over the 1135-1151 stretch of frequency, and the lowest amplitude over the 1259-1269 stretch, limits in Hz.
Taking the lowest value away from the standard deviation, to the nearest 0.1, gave -28.0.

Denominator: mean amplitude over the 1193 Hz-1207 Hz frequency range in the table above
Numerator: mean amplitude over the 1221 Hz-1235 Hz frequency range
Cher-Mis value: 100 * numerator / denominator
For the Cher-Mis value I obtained 102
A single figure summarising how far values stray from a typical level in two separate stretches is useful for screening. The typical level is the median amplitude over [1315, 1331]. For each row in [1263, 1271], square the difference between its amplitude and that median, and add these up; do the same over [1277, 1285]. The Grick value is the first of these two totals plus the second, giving 44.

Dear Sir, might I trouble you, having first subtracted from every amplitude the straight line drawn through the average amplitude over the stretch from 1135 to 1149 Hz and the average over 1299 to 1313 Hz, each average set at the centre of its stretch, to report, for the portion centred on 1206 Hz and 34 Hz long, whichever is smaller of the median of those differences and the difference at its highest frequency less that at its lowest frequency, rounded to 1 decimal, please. -4.2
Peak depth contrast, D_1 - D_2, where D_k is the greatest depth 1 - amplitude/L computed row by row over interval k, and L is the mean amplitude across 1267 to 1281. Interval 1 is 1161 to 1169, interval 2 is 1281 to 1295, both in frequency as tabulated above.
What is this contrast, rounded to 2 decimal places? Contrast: -0.20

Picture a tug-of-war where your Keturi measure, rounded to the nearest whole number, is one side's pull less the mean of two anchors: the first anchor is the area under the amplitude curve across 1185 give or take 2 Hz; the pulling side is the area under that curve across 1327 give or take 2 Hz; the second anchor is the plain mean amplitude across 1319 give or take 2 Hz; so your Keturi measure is 49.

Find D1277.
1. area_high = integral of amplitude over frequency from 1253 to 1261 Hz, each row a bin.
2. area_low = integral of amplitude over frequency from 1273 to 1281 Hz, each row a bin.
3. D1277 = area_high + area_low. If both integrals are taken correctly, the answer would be 471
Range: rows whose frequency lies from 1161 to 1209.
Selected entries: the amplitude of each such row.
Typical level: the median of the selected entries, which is 31.0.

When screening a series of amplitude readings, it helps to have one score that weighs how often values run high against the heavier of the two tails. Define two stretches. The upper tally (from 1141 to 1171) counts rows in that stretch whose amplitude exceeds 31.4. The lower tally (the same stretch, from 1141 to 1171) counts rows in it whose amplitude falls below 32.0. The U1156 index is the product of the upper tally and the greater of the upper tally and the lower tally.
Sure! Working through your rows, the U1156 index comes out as 225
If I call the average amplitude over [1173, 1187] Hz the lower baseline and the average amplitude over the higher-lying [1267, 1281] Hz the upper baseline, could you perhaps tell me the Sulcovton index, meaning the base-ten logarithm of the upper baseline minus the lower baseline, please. -1.12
